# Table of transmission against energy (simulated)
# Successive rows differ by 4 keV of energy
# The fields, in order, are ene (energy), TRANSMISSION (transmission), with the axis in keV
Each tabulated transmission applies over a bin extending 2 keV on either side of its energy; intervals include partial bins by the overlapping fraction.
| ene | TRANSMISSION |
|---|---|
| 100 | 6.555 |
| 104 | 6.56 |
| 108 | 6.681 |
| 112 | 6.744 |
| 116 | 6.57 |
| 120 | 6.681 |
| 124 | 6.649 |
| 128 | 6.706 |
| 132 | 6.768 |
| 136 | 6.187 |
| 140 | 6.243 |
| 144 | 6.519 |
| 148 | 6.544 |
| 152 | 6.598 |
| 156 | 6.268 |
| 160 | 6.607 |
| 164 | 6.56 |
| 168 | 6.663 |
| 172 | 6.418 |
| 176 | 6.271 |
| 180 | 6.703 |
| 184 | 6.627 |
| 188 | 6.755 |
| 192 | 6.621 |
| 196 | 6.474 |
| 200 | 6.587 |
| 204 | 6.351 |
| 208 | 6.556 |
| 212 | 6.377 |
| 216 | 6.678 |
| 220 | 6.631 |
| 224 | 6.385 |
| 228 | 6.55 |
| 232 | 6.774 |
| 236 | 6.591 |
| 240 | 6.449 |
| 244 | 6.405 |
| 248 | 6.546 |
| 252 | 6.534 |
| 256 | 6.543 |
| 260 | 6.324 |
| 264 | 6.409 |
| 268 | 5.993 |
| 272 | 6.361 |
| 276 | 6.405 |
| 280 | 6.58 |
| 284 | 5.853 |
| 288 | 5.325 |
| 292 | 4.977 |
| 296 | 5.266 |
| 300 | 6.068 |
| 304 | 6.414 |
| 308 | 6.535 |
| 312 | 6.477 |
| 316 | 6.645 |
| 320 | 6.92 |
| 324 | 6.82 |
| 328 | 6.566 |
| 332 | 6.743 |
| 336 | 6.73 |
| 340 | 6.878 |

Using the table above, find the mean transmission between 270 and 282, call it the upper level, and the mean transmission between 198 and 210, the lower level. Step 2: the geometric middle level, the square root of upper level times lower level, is 6.47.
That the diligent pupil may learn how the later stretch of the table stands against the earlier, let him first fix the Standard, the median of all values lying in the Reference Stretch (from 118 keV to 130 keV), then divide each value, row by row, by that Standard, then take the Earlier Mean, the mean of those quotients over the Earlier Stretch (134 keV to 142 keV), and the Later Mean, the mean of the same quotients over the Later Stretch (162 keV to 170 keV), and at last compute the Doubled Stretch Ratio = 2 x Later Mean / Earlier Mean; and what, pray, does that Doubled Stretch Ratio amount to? 2.13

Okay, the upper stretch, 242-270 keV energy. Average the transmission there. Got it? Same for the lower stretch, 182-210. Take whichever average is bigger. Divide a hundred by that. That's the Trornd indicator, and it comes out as 15.2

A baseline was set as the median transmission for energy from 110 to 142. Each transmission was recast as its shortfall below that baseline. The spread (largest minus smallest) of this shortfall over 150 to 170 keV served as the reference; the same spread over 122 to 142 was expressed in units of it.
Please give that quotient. 1.5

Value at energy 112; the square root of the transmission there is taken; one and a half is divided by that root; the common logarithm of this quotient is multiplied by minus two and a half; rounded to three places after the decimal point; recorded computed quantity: 0.596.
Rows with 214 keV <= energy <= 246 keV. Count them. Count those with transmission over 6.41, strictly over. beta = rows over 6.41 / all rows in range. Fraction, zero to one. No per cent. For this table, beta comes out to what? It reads 0.75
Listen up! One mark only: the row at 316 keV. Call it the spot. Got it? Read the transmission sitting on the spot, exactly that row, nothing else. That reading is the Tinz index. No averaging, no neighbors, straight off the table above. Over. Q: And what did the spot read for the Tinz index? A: 6.645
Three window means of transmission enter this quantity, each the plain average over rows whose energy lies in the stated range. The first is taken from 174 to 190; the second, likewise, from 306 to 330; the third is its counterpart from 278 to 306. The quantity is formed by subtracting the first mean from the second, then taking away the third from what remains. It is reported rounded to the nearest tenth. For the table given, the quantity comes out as -5.7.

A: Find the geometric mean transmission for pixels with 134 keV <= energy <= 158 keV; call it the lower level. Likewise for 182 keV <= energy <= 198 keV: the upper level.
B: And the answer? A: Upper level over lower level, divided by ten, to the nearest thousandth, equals 0.104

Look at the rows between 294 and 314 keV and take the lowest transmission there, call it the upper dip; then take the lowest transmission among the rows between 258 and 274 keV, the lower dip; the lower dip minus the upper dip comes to 0.73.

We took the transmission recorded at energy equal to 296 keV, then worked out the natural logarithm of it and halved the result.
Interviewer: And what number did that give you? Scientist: 0.831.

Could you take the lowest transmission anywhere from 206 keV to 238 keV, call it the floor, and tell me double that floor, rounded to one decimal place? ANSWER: 12.8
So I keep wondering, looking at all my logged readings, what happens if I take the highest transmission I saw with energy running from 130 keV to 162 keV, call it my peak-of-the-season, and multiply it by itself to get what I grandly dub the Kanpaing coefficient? 45.8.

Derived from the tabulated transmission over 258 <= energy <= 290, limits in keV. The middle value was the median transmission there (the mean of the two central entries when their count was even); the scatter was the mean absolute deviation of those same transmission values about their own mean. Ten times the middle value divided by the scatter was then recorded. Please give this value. 195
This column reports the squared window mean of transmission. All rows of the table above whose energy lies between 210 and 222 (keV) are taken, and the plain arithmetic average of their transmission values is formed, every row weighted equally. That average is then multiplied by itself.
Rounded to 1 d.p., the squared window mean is 43.1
